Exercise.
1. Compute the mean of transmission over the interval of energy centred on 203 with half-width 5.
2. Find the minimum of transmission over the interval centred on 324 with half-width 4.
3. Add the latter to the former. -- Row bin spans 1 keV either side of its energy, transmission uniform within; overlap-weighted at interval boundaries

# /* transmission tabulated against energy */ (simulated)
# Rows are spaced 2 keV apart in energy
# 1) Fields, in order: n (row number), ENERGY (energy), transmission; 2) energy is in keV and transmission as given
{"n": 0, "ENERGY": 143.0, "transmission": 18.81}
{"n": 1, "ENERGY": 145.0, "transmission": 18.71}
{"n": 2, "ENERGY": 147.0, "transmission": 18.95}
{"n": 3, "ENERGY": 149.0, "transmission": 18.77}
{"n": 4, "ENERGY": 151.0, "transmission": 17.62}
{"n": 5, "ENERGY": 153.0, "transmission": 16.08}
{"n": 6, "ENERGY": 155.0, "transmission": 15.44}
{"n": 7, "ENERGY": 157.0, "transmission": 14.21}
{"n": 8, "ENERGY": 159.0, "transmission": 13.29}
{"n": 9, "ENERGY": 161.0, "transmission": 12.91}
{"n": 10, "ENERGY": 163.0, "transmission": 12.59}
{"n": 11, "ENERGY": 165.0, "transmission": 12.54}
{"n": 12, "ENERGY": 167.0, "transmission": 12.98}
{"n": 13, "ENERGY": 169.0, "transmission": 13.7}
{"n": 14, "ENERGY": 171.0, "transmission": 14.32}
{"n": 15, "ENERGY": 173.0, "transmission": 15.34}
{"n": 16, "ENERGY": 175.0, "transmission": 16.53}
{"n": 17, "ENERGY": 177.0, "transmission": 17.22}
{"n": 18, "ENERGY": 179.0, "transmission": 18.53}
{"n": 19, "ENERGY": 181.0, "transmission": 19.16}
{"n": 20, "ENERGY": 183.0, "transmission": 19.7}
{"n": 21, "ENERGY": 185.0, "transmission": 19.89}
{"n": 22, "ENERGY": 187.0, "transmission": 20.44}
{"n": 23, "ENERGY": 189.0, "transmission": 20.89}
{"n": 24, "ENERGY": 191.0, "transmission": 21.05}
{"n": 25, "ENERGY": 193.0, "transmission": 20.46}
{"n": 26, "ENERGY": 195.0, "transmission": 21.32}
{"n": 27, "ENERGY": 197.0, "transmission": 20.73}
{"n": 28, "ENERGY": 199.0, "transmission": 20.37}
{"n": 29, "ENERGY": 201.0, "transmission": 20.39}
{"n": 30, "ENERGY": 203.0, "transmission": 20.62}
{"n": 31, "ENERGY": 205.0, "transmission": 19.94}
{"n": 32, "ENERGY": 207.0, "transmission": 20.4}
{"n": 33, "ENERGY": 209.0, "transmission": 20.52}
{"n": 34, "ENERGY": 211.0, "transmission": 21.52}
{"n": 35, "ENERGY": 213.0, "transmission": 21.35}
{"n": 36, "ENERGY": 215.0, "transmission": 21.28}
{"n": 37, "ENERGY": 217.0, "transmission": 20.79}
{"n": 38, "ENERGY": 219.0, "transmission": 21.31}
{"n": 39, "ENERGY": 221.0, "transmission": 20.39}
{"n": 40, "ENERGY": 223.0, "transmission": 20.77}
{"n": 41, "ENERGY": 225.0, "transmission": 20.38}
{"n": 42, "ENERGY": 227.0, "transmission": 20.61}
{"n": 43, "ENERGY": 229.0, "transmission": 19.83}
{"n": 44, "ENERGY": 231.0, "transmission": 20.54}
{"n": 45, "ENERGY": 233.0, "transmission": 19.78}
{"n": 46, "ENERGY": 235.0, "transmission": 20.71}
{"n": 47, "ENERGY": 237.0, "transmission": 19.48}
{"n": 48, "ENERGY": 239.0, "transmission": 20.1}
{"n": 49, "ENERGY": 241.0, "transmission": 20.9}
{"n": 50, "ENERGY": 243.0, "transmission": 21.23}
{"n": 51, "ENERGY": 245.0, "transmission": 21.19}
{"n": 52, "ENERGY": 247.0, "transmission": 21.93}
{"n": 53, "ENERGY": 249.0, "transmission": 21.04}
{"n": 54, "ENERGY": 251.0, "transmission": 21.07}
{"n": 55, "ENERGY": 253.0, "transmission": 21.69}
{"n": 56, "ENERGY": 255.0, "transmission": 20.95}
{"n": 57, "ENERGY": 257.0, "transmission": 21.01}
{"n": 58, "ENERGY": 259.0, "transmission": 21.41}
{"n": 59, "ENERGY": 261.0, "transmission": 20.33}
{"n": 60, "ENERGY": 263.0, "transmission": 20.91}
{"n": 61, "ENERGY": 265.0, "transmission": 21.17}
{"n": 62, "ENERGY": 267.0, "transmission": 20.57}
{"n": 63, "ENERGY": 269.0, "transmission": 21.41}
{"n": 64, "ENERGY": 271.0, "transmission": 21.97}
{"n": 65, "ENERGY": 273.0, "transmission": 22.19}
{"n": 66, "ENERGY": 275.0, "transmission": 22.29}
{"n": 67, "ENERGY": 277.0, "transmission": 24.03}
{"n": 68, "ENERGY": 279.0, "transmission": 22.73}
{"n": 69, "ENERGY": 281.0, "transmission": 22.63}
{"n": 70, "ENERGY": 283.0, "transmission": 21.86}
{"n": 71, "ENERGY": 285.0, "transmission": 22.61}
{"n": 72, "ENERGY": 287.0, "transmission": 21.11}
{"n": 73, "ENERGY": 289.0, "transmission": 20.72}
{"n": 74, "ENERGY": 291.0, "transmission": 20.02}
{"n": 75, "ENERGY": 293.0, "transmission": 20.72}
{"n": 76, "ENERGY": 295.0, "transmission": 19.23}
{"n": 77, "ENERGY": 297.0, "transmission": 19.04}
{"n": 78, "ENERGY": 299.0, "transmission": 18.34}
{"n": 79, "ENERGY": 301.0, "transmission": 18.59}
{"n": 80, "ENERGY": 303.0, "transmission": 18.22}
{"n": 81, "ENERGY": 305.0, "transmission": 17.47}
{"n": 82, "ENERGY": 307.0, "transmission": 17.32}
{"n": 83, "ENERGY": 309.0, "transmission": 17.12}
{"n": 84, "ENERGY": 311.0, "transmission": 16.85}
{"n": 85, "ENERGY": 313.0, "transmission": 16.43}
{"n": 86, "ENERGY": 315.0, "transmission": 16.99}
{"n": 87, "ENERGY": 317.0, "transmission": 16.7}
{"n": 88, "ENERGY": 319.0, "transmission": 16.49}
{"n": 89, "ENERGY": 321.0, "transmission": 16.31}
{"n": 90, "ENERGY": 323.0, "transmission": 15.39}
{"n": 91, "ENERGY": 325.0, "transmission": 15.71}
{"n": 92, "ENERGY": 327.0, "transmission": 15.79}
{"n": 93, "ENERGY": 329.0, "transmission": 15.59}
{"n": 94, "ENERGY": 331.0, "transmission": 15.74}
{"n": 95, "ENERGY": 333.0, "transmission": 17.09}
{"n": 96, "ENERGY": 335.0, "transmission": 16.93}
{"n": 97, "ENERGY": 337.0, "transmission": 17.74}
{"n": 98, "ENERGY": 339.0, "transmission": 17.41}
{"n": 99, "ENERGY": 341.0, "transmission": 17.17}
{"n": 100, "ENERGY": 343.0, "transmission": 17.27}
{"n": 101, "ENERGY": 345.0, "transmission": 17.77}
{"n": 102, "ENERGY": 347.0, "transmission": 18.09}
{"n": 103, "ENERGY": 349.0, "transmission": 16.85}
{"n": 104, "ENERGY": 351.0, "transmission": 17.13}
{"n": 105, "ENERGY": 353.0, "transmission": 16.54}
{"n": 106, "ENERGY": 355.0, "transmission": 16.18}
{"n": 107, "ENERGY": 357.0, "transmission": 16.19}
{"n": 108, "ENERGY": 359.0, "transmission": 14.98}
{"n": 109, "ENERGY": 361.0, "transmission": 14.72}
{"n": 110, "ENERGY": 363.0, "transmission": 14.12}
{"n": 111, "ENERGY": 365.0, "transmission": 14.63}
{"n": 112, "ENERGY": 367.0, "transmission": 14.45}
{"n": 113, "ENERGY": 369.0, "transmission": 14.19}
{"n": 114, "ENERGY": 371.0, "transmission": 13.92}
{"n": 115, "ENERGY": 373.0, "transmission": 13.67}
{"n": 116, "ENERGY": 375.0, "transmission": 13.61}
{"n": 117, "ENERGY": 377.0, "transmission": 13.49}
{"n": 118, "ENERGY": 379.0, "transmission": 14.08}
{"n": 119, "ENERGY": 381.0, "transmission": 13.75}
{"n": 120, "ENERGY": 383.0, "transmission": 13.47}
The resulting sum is 35.7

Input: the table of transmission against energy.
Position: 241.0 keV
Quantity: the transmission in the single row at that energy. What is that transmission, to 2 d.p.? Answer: 20.90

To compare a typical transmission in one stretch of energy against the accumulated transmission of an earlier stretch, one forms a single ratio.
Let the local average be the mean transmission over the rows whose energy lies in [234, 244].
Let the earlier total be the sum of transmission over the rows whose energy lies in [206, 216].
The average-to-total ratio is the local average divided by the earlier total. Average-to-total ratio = 0.19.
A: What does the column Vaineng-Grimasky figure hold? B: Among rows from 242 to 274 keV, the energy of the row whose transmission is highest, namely 273.0 keV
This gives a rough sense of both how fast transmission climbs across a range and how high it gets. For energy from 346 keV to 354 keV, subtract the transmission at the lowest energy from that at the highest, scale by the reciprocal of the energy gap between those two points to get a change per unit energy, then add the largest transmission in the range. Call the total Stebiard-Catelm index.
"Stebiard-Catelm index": 18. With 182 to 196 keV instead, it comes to 21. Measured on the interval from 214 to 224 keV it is 21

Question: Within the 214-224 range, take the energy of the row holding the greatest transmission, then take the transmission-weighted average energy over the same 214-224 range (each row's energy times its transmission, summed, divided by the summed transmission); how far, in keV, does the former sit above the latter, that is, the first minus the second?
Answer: 0.0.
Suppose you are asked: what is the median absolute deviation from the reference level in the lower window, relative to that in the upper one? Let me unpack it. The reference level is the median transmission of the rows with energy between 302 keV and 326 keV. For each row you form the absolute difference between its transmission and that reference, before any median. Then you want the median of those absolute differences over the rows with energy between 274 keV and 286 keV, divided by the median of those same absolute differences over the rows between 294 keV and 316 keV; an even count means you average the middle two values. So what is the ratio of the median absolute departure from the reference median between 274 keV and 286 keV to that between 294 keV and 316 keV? 8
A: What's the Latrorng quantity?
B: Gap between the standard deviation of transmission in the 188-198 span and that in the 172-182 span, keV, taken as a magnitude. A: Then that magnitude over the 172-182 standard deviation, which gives 0.79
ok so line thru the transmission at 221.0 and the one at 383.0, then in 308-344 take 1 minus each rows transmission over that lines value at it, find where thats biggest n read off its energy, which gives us 323.0 keV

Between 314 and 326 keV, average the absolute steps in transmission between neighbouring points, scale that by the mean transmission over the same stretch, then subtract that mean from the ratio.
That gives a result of -16.2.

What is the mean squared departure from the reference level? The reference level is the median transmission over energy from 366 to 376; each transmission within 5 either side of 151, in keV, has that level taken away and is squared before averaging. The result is 14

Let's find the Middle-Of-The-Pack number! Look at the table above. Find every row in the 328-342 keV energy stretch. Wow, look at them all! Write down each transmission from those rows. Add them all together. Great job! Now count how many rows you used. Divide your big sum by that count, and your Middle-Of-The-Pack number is 17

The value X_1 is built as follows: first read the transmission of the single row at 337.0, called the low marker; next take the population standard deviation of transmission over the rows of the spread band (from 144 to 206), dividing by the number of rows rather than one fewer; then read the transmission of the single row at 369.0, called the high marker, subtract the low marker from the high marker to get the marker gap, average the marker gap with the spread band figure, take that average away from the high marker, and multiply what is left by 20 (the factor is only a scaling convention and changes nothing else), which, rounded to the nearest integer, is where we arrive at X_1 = 290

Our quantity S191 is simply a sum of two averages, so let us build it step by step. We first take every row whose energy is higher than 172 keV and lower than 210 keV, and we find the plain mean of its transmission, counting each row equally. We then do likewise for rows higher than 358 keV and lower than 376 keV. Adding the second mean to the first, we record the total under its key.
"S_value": 33.9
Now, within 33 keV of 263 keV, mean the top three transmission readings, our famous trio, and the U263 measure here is 23.1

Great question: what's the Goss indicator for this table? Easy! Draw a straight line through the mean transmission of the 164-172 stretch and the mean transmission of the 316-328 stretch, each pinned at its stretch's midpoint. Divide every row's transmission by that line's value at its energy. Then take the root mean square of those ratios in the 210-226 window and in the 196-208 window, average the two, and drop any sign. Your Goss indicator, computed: 1.47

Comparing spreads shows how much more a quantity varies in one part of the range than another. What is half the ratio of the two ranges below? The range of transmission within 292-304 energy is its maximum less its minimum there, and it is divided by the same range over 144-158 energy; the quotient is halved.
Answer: 0.26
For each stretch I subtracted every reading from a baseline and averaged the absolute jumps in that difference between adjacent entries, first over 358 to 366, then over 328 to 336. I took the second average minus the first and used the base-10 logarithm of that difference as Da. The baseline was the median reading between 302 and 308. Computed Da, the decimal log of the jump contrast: -1.01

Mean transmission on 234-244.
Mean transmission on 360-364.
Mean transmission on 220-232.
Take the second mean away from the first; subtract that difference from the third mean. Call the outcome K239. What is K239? 14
